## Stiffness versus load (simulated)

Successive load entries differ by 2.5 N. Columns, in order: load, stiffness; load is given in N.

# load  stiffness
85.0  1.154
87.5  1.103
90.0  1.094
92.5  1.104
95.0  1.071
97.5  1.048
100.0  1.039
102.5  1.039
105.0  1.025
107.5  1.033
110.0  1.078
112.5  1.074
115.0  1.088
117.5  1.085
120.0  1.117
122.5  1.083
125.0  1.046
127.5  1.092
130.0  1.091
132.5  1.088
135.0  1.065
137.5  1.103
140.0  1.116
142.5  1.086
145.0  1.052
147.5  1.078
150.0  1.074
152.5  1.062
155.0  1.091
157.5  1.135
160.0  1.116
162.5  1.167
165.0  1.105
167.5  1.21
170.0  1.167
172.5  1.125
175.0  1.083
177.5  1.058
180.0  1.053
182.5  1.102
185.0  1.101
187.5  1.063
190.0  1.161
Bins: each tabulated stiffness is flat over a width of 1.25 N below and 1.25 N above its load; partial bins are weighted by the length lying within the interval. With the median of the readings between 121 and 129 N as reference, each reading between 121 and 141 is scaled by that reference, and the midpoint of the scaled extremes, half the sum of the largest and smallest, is 1.00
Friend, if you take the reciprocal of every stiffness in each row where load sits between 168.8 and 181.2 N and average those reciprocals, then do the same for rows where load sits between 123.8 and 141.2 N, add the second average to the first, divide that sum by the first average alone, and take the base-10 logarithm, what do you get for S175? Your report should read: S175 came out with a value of 0.3030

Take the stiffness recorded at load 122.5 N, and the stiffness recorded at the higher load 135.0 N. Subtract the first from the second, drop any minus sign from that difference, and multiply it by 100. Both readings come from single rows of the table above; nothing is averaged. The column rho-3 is 1.8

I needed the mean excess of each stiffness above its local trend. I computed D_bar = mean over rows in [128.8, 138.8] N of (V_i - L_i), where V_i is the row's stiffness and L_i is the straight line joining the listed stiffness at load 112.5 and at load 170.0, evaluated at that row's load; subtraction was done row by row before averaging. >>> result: -0.022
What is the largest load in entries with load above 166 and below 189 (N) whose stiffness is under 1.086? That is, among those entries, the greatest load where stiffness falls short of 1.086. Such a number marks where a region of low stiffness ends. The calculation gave 187.5 N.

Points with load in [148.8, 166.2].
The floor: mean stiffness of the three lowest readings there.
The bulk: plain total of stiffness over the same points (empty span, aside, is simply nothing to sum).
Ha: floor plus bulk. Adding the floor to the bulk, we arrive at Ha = 8.8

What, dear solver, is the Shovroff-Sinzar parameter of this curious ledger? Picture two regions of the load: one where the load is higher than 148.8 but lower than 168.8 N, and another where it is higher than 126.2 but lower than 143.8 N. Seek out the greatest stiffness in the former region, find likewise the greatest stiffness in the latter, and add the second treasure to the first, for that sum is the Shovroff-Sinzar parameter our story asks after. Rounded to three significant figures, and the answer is 2.33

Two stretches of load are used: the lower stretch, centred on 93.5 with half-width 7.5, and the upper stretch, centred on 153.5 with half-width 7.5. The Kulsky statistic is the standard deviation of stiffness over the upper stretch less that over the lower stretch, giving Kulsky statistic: -0.0006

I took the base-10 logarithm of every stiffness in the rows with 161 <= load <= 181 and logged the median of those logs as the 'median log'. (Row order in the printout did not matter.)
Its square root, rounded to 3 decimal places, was 0.217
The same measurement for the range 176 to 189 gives 0.163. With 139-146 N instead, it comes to 0.189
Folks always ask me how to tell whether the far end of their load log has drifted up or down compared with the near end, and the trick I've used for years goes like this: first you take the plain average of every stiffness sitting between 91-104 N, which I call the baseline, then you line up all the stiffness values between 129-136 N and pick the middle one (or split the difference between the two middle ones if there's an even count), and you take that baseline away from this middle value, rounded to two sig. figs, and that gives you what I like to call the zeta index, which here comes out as 0.028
